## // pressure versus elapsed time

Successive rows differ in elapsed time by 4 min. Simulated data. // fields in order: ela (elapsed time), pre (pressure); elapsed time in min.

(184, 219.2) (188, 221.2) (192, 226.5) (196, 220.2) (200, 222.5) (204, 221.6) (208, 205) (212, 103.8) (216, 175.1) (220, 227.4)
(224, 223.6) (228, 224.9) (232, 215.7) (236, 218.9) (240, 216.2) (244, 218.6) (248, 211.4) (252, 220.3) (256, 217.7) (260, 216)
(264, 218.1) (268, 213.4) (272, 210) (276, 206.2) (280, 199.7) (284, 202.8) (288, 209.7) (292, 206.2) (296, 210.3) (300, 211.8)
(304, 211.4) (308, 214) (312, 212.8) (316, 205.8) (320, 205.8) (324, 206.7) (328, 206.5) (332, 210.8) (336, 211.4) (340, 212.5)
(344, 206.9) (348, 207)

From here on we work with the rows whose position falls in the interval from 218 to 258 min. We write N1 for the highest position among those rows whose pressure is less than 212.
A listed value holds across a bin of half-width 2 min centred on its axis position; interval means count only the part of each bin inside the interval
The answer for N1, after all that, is 248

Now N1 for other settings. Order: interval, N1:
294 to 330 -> 328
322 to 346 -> 344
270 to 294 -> 292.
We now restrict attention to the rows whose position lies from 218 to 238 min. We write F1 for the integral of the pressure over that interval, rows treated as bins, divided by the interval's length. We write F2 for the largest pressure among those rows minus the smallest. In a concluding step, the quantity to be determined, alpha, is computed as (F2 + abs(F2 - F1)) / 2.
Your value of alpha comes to 111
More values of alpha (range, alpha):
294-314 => 106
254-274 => 108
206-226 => 93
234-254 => 109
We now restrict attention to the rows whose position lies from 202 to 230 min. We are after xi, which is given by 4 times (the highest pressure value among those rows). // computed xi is 910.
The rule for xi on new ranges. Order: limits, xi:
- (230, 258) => 881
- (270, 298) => 841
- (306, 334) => 856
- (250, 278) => 881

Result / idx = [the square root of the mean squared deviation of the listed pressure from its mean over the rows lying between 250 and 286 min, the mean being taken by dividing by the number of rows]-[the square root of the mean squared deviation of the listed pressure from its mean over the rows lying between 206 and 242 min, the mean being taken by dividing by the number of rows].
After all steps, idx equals -31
